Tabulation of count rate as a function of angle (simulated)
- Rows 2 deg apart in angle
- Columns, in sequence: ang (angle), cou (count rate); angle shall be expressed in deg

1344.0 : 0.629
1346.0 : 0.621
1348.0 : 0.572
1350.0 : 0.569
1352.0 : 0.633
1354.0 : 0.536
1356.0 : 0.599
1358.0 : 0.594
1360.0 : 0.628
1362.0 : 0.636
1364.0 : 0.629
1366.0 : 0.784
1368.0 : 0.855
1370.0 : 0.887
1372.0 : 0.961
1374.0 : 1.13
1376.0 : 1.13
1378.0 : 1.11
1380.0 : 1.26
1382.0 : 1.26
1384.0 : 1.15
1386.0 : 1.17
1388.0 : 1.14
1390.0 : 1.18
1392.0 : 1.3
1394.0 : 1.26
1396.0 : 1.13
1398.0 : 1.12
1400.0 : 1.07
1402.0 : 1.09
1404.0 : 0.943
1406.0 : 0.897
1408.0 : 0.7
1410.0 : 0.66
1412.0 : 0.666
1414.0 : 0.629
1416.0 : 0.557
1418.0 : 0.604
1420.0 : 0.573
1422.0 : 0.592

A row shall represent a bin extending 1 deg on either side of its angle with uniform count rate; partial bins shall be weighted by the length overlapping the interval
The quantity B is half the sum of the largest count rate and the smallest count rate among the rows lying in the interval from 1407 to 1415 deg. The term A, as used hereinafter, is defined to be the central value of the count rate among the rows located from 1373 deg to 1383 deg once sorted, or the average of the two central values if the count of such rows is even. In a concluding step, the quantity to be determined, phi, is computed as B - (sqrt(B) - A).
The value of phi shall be 0.98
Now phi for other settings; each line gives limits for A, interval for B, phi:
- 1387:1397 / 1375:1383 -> 1.28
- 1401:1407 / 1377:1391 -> 1.04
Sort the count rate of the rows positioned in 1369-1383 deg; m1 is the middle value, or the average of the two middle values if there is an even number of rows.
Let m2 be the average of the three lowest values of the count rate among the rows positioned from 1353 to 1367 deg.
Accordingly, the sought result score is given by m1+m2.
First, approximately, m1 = 1.130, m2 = 0.58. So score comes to 1.71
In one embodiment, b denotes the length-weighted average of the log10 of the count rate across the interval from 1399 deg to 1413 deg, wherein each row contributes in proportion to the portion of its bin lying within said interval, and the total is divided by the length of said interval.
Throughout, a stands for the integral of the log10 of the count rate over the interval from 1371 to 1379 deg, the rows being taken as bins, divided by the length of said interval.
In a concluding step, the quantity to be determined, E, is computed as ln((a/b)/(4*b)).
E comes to 0.4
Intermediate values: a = 0.034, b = -0.07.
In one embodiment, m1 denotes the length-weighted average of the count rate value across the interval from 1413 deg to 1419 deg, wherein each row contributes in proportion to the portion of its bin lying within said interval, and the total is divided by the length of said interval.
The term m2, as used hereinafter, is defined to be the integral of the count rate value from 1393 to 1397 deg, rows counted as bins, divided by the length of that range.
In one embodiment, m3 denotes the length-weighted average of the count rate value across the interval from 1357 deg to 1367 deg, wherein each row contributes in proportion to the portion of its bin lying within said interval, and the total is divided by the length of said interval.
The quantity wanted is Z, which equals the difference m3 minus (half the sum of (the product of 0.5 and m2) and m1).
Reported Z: 0.06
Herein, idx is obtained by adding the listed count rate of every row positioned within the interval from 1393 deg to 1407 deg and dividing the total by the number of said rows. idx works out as 1.07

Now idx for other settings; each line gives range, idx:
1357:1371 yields 0.72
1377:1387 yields 1.19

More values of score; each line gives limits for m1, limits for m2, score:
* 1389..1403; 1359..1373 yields 1.76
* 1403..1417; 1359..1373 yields 1.30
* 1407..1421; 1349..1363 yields 1.20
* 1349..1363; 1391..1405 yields 1.63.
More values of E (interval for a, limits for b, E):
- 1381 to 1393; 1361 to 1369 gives 0.0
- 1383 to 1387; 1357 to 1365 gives -1.0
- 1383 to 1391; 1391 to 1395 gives 0.3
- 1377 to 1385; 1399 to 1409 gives 2.9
